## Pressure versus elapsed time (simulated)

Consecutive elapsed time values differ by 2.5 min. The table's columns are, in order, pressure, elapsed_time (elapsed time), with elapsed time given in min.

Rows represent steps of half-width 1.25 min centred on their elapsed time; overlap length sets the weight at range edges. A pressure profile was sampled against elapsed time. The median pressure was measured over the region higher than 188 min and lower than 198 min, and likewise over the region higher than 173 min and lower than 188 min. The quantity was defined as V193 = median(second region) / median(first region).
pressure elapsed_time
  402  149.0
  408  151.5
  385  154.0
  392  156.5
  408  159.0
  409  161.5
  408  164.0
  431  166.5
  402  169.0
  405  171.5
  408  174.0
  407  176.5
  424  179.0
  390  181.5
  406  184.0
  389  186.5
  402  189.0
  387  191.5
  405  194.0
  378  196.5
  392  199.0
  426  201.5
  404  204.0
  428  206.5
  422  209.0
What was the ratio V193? 1.030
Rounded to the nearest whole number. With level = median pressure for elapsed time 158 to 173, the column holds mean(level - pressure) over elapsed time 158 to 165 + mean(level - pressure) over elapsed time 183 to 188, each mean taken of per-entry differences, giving 10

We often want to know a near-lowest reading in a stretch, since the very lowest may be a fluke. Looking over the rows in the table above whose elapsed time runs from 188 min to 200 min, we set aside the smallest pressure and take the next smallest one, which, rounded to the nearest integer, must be 387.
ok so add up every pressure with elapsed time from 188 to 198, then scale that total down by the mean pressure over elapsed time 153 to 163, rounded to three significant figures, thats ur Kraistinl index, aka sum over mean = 3.94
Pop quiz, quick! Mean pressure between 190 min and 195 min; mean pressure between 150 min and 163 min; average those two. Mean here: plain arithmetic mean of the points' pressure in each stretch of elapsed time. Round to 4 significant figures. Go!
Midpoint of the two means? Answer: 398.2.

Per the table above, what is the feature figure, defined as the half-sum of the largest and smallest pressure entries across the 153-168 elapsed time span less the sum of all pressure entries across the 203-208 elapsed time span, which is -424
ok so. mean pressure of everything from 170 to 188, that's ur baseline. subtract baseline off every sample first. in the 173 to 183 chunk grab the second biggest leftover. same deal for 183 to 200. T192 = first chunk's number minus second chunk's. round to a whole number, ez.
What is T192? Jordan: 3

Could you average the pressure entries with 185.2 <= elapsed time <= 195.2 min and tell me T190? 396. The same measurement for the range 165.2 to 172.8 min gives 413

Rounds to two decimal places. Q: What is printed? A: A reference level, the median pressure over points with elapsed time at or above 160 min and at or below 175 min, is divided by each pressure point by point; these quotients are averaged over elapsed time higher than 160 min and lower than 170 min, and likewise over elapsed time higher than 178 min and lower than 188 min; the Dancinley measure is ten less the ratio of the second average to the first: 8.97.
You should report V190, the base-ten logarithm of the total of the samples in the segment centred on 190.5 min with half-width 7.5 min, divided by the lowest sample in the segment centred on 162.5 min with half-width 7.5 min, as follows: 0.781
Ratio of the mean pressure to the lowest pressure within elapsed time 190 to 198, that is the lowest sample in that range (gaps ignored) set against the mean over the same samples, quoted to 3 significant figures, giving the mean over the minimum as 1.03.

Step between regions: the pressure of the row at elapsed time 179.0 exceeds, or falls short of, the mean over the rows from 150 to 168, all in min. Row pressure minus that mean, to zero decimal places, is 18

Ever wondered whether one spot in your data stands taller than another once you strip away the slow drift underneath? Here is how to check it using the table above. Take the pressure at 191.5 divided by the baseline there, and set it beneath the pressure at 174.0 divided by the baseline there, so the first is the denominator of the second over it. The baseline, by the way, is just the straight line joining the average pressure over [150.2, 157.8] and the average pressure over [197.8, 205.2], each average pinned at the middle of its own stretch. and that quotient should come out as 1.07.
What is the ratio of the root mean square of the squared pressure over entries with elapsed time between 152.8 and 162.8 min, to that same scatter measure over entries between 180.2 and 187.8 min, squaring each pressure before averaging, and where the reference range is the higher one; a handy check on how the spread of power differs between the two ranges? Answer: 1.02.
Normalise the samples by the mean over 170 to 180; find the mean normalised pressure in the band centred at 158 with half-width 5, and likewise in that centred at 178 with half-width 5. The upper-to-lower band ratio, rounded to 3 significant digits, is 1.02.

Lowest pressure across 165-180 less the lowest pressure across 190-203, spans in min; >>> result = 24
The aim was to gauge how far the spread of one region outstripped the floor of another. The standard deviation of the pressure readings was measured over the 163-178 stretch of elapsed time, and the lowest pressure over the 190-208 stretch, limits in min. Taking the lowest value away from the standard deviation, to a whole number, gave -368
